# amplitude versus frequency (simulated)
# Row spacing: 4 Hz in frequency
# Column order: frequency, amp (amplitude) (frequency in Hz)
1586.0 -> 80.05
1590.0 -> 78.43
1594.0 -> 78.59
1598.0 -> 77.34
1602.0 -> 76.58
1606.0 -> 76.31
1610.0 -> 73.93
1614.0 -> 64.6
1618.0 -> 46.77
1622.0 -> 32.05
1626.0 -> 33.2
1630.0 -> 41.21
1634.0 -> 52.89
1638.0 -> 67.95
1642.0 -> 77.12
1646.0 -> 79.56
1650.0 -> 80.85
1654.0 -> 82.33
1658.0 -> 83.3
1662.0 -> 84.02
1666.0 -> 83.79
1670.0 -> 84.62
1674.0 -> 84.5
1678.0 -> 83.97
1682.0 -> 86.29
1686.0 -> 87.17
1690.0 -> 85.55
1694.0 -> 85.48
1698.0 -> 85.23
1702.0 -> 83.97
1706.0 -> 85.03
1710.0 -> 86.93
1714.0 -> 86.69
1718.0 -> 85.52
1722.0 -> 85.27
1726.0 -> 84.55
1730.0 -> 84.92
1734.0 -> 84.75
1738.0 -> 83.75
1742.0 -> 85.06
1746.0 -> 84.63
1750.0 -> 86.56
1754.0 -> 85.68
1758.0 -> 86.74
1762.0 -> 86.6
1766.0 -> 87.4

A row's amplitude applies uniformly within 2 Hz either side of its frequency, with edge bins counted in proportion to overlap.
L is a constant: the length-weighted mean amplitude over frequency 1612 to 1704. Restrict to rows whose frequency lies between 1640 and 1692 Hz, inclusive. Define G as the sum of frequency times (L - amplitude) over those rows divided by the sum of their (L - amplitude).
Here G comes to 1669.5 Hz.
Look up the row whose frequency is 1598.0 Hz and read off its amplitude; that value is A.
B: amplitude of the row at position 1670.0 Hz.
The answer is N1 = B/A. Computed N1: 1.09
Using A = 77.34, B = 84.62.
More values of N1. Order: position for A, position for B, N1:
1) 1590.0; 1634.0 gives 0.67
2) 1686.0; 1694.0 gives 0.98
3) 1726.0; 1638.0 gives 0.80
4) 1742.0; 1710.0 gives 1.02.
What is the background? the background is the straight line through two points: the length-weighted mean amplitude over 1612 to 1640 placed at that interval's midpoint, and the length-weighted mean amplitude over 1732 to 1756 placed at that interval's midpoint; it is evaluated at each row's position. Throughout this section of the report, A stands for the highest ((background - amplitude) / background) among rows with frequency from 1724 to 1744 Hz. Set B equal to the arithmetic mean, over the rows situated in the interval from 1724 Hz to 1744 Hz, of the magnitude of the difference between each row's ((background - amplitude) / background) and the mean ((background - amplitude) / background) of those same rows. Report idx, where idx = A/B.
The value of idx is 0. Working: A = -0.01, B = 0.021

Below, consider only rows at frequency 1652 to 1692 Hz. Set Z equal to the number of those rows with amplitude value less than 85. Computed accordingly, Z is 7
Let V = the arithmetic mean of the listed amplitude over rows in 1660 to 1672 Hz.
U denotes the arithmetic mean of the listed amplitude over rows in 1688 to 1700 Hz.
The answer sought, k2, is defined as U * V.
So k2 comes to 7188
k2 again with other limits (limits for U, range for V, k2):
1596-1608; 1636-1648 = 5746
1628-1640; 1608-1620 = 3336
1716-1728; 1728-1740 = 7190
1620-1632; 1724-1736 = 3007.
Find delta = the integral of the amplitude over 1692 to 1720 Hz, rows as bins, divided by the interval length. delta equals 86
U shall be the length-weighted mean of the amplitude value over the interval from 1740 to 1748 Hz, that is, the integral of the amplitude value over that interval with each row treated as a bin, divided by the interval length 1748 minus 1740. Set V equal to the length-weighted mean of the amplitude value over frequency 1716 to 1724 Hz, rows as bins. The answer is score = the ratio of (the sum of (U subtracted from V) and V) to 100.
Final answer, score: 0.86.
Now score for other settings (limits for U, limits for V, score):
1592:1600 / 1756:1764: 0.95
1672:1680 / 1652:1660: 0.81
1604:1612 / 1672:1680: 0.93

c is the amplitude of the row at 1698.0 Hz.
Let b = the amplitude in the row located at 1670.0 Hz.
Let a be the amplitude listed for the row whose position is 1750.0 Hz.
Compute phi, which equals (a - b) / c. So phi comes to 0.02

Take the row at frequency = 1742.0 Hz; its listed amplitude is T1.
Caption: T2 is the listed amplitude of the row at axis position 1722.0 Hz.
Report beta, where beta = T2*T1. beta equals 7253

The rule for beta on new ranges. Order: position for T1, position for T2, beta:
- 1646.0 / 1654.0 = 6550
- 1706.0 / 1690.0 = 7274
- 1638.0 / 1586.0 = 5439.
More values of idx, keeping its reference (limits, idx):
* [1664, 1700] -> -4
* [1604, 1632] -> 1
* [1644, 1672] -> -12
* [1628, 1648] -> 1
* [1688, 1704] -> -6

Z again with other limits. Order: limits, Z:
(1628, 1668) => 10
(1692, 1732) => 3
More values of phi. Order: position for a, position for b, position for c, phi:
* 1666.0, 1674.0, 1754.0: -0.01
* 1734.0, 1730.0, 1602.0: 0.00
